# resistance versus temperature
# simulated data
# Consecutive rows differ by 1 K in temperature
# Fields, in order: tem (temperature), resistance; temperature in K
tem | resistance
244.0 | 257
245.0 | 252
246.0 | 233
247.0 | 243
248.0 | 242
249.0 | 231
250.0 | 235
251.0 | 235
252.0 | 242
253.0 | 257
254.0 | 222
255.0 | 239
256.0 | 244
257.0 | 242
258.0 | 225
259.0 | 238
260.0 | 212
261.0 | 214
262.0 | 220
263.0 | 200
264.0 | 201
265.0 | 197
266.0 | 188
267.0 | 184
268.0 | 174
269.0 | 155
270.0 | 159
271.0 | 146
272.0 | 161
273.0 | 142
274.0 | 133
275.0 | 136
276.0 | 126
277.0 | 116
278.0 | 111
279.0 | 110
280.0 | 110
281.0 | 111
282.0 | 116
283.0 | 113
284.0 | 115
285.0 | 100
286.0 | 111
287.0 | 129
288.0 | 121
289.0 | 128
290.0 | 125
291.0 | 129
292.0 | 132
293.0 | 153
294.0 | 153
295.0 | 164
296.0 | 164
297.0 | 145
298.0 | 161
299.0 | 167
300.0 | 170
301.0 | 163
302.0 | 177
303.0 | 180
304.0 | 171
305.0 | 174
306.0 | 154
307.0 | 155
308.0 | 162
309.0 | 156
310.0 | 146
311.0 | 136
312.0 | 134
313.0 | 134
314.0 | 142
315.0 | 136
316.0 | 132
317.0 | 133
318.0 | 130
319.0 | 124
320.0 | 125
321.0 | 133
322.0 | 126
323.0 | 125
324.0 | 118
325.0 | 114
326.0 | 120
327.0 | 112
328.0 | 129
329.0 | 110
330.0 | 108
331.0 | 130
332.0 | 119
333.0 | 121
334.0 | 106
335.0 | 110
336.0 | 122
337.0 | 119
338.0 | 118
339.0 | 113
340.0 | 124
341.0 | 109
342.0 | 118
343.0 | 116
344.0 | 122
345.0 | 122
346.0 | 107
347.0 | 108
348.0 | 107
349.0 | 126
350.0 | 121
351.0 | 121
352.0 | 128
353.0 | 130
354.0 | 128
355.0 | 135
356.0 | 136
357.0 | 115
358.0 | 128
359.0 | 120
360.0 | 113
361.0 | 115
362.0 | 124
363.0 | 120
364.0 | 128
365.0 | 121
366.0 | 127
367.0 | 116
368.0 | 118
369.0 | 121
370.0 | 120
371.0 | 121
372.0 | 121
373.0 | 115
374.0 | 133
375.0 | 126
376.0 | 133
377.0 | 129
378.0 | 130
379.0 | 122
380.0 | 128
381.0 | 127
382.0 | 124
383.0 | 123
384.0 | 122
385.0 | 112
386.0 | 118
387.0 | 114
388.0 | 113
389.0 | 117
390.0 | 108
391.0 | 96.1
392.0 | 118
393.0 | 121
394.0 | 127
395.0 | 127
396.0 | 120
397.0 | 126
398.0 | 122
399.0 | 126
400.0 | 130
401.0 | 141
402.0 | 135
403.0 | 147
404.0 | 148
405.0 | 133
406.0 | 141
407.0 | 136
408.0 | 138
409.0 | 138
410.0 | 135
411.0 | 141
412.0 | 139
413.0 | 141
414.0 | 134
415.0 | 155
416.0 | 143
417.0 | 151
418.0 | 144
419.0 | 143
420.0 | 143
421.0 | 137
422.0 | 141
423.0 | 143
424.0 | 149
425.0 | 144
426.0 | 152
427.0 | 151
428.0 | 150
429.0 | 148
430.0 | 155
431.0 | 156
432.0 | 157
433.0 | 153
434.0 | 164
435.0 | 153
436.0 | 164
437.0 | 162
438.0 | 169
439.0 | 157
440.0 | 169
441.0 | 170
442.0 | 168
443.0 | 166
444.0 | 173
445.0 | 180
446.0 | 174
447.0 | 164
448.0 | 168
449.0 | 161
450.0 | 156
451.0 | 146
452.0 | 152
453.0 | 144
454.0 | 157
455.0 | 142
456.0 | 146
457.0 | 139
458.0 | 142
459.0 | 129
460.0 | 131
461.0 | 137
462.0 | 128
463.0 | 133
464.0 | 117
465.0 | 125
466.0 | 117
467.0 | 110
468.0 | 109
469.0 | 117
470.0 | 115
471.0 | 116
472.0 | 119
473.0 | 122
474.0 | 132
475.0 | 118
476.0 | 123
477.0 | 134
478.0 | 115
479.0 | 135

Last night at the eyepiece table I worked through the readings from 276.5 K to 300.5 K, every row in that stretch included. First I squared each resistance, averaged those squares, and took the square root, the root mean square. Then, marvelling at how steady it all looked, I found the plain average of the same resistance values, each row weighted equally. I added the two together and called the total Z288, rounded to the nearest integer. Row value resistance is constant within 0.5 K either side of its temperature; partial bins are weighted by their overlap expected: 265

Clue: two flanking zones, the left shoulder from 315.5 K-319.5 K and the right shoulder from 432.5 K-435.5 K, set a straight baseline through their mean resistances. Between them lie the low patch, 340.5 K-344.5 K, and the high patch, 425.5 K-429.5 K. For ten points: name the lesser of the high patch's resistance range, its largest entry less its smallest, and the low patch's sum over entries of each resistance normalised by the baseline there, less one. -0.57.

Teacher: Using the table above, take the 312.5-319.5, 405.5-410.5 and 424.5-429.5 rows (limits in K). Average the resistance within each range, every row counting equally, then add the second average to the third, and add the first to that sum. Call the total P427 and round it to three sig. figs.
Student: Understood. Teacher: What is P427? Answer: 420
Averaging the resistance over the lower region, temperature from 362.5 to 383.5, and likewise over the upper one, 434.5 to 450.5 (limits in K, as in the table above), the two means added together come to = 290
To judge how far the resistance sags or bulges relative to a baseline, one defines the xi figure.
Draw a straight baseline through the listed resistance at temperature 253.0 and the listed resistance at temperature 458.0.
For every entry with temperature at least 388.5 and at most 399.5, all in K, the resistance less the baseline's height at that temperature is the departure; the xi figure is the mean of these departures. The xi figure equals -59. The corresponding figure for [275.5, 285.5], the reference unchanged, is -129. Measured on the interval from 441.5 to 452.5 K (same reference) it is 16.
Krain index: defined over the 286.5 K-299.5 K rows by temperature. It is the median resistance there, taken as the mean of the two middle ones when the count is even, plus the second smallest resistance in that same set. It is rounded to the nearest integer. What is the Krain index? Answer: 270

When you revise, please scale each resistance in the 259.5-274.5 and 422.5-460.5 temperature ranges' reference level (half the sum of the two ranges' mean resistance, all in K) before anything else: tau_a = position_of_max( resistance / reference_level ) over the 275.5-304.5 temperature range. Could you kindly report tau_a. 303.0 K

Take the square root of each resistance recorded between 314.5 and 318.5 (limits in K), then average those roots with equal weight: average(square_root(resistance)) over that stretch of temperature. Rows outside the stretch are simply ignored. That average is 11.5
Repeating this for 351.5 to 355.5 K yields 11.4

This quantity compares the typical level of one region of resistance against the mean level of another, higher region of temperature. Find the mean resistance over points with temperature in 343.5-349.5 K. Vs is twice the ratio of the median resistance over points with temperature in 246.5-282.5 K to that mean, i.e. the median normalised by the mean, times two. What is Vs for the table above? 3.4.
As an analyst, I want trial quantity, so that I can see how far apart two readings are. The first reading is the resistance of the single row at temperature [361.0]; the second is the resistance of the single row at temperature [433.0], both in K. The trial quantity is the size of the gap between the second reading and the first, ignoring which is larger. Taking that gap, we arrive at 38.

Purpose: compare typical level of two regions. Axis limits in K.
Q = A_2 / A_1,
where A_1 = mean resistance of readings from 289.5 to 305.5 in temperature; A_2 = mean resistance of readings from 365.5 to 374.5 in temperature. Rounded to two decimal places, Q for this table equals 0.77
